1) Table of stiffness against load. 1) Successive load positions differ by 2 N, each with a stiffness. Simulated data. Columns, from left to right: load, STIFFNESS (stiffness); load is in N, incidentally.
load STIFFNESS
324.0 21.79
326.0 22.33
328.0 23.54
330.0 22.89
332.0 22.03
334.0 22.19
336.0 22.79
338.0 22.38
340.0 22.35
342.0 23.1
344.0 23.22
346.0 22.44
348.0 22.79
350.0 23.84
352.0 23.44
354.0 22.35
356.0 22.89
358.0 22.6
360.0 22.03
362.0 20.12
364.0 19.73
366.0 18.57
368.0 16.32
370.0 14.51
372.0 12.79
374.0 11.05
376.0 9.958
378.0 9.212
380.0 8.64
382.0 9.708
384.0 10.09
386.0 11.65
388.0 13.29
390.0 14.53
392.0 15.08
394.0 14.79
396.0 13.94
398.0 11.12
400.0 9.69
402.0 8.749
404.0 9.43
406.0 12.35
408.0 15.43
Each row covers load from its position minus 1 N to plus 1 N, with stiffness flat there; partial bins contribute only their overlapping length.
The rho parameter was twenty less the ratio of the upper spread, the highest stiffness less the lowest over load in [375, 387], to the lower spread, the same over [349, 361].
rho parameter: 18.3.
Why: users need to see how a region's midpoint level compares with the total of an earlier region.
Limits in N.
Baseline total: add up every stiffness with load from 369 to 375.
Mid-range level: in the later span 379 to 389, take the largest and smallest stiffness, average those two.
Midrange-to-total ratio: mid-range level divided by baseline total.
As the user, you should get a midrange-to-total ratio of 0.29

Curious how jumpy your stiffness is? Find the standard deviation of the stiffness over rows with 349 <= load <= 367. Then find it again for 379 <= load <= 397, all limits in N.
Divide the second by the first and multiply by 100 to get 134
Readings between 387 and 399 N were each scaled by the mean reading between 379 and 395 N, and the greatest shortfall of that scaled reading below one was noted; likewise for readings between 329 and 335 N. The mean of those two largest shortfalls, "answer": -0.36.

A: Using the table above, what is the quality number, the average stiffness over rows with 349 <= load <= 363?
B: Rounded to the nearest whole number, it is 22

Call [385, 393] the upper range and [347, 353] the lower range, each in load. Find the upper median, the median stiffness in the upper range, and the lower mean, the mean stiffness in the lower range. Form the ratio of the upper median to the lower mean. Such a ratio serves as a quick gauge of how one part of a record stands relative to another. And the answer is 0.60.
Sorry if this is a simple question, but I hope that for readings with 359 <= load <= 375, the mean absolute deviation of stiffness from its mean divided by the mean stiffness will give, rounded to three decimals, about 0.191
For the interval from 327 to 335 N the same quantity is 0.024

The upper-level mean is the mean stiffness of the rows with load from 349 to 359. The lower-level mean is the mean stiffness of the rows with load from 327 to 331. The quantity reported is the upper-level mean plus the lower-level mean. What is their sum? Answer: 46.2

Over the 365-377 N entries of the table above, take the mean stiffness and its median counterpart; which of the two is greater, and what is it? 13.9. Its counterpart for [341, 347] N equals 23.1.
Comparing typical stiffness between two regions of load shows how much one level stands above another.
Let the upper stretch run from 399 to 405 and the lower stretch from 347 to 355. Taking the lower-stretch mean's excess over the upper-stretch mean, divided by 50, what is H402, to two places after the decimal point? 0.28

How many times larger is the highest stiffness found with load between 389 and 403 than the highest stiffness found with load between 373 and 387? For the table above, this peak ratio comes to 1.29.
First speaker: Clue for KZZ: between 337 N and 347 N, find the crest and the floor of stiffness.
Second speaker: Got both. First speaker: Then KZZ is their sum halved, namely 22.8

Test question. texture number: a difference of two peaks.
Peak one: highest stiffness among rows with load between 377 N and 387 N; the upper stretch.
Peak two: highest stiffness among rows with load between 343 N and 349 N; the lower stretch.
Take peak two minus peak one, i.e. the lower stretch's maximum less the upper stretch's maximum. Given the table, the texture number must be 12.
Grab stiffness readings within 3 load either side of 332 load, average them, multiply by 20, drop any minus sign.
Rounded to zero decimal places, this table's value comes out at 447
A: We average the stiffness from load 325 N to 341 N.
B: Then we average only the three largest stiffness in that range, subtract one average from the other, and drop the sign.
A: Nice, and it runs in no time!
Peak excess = 0.51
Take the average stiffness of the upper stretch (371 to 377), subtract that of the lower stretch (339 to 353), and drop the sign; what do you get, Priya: 11.8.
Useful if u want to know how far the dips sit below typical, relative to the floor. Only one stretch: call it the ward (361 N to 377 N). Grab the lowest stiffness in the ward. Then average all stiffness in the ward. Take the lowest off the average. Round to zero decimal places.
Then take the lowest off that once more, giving -5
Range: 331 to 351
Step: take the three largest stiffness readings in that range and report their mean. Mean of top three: 23.4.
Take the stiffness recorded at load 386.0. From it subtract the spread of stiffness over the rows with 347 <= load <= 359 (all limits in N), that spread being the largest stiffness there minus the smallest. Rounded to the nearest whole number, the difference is 10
